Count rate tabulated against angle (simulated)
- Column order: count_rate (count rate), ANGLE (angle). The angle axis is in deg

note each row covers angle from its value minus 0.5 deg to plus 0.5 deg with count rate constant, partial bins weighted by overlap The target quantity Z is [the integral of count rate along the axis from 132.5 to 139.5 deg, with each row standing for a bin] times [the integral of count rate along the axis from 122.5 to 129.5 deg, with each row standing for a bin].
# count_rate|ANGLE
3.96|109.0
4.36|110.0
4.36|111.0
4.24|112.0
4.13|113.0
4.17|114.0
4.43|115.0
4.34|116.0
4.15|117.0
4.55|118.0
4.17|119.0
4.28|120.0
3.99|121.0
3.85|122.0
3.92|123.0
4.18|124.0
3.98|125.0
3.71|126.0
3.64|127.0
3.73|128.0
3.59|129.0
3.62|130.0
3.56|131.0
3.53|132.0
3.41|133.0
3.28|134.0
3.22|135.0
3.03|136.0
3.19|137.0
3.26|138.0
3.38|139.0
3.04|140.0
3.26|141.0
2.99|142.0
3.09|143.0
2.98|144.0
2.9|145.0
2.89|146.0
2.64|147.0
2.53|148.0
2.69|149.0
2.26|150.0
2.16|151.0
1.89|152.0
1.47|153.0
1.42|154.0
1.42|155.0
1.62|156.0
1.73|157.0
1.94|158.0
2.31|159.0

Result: 609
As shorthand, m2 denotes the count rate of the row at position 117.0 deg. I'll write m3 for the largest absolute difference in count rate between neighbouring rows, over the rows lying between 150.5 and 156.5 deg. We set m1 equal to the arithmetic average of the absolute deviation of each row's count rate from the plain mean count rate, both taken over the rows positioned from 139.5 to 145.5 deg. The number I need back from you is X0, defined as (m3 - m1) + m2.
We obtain 4.5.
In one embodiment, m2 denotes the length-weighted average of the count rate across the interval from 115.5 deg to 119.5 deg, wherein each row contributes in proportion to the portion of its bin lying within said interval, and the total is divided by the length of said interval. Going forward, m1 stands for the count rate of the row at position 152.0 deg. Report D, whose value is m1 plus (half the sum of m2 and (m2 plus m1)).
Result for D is 7.1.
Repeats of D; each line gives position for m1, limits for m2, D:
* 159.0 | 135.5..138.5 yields 6.6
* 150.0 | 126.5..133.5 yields 7.0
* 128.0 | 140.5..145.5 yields 8.6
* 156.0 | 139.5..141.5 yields 5.6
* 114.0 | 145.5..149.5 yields 8.9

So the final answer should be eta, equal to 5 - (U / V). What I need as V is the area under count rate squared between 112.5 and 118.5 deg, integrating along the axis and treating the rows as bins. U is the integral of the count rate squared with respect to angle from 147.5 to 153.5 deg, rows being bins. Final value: 5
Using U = 29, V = 111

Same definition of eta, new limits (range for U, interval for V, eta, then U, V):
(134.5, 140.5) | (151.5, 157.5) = 1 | 61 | 15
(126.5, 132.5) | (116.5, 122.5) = 4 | 78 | 104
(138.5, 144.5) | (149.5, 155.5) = 2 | 59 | 20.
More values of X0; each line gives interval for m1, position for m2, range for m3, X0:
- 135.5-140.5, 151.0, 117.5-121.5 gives 2.4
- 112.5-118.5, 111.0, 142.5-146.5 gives 4.3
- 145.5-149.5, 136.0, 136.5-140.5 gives 3.3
